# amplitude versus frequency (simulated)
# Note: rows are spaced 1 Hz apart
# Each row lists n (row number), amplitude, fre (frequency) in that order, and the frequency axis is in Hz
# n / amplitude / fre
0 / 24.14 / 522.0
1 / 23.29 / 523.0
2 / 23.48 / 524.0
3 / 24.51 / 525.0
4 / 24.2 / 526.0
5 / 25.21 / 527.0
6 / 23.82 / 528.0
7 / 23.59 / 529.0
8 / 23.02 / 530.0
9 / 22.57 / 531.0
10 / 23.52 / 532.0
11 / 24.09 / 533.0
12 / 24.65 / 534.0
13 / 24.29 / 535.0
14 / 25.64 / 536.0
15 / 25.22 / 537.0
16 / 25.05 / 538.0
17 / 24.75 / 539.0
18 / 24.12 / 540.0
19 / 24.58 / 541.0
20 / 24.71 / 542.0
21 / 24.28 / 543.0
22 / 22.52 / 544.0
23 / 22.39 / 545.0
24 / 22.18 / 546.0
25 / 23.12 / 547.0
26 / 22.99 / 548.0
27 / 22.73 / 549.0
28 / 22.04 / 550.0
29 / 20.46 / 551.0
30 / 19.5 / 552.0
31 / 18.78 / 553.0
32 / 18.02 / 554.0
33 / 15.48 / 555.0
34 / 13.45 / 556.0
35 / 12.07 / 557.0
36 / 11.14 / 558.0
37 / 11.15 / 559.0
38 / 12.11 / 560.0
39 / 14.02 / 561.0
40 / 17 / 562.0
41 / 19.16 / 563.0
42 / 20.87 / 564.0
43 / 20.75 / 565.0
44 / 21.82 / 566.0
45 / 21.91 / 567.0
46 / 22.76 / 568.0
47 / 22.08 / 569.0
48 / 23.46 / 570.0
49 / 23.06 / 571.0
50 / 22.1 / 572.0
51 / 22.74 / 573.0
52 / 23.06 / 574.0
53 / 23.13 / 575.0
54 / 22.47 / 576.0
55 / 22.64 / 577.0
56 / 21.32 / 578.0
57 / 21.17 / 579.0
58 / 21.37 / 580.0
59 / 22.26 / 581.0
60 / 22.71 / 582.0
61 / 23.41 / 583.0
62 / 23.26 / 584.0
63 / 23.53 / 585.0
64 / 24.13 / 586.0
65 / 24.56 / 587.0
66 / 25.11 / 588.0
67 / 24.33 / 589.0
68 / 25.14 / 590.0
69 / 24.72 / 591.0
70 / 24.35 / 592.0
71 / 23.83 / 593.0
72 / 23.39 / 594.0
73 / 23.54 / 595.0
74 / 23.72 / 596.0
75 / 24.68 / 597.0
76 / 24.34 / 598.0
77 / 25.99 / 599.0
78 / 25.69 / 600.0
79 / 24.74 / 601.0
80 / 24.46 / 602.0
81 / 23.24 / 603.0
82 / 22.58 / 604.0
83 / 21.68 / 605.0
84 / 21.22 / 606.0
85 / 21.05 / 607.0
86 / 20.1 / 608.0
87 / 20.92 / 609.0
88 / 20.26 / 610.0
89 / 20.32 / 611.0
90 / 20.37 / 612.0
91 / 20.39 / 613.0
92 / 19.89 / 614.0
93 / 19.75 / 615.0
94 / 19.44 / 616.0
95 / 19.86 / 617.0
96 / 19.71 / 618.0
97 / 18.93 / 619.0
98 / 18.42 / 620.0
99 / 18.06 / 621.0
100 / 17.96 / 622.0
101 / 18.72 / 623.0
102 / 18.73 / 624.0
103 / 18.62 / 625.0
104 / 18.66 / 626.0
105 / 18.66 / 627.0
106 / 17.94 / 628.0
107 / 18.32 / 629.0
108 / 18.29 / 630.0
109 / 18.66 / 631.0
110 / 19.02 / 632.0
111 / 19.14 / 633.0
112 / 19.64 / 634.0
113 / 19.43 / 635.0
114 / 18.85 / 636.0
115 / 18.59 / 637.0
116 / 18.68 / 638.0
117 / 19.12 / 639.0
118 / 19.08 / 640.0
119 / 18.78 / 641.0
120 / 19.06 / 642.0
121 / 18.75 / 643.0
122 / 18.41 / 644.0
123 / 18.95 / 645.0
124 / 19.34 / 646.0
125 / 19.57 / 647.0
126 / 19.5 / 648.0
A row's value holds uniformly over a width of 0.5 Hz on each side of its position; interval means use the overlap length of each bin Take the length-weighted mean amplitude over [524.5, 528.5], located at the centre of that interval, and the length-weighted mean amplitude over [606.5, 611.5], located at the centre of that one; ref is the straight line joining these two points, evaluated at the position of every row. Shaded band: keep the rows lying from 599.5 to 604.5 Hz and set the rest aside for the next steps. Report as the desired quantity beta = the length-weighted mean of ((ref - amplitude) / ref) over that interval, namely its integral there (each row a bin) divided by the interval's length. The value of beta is -0.16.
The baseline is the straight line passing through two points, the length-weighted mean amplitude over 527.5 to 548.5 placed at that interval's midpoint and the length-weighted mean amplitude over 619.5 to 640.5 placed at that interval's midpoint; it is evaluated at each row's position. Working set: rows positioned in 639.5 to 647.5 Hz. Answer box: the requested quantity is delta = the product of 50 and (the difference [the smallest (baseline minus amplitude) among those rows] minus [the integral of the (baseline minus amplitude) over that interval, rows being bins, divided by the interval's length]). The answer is -39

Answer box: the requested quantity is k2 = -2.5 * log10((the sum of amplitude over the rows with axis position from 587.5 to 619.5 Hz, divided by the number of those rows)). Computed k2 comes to -3.38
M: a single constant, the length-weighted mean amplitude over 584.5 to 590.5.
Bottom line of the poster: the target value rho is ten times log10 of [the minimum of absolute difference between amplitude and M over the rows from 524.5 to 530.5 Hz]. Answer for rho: -14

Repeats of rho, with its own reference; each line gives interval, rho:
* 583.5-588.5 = -10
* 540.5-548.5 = -9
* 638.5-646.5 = 7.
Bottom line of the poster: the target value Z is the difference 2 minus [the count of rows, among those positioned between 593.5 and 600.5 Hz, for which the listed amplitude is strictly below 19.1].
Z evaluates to 2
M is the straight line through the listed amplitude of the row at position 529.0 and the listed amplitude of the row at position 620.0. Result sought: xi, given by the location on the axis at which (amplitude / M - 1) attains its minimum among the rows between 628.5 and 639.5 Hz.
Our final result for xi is 629.0 Hz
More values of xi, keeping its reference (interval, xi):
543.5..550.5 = 546.0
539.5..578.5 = 558.0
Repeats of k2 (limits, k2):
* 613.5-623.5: -3.20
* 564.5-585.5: -3.38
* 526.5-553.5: -3.42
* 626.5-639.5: -3.19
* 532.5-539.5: -3.49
